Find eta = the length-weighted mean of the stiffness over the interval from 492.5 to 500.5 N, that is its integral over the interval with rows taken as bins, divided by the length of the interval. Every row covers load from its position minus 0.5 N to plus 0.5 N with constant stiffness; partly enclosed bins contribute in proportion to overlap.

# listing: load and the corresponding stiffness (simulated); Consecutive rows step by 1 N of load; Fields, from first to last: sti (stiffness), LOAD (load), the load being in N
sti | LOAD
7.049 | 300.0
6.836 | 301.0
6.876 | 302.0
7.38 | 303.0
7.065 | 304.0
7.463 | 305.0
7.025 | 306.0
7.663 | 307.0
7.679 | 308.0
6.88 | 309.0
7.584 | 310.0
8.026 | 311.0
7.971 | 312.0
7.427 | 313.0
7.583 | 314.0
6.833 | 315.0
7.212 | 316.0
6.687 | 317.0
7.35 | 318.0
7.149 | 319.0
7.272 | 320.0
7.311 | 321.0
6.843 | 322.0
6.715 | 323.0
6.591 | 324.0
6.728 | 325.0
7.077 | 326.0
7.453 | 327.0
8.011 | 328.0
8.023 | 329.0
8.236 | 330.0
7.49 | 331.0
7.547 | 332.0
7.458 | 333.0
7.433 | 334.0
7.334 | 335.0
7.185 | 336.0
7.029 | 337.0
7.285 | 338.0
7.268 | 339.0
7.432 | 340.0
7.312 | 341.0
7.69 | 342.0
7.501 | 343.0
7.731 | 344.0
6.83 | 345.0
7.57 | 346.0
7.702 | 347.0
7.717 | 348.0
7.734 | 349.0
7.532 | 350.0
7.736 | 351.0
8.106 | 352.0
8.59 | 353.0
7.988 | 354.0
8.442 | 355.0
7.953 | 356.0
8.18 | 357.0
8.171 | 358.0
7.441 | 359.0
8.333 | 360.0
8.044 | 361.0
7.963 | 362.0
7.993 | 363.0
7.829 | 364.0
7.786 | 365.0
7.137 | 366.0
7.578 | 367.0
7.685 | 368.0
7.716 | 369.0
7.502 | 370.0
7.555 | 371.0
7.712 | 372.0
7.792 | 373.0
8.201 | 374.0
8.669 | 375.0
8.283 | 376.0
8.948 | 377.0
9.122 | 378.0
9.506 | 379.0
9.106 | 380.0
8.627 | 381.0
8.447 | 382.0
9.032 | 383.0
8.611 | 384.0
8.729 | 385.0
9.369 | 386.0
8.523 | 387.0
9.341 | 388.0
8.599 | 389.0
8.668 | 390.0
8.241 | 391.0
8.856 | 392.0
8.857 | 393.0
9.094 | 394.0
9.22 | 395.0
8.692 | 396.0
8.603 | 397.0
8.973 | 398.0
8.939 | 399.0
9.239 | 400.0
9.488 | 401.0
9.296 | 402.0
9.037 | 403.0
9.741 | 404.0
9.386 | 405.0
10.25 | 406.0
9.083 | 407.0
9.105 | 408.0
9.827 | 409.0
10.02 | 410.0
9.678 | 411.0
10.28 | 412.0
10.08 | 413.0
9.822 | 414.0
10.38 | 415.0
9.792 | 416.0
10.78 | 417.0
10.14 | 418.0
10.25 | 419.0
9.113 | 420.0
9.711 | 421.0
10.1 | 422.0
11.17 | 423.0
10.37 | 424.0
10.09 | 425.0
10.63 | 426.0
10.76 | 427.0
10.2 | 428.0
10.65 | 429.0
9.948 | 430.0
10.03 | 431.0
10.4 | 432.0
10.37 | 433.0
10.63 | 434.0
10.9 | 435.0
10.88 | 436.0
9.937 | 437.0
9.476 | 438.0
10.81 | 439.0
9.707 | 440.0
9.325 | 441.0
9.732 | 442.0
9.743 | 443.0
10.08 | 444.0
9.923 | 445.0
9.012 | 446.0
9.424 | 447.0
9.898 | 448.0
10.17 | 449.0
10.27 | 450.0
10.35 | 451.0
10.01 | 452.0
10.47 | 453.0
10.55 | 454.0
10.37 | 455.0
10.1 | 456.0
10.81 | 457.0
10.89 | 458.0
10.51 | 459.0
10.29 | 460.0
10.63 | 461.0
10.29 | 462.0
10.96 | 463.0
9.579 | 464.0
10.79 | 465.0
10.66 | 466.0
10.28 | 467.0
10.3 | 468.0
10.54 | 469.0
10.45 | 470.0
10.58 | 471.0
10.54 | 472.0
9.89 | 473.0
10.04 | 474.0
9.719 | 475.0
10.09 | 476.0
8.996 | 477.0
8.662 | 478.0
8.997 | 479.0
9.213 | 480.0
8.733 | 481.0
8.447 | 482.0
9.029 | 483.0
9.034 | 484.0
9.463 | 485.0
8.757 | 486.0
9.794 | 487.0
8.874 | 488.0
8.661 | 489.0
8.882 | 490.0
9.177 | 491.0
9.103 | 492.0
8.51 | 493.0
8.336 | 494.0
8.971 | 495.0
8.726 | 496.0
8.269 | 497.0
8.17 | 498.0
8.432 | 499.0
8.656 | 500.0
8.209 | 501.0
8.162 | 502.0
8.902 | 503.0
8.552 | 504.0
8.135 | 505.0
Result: 8.5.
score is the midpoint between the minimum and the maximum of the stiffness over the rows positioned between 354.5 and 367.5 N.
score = 7.8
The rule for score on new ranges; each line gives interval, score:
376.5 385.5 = 9.0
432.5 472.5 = 10.0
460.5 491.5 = 9.7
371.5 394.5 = 8.6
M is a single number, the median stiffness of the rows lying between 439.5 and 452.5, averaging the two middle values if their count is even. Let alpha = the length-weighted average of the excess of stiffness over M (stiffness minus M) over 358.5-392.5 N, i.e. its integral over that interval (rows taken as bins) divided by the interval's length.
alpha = -1.6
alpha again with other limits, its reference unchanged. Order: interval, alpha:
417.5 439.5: 0.4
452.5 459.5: 0.6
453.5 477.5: 0.4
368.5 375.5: -2.0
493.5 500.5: -1.4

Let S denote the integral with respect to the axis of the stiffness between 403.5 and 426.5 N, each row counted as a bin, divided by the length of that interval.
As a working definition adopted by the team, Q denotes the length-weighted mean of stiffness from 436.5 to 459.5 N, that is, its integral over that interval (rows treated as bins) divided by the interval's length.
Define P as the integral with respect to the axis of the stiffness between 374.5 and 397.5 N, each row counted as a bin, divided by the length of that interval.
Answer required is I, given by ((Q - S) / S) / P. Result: 0.001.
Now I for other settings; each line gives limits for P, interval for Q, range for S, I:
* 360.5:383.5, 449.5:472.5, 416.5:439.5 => 0.001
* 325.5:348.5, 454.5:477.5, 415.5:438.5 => 0.001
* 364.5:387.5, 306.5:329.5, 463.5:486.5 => -0.029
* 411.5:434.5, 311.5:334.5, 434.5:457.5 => -0.027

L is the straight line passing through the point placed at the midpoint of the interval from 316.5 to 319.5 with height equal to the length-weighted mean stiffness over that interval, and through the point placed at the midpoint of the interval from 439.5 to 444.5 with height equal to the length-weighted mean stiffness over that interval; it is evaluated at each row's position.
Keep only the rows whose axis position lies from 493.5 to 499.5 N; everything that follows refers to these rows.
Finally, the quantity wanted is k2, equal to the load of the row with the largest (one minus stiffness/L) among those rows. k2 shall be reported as 498.0 N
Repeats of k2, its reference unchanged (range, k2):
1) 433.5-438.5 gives 438.0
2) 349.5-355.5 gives 350.0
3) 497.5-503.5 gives 502.0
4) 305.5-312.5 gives 309.0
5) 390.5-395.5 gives 391.0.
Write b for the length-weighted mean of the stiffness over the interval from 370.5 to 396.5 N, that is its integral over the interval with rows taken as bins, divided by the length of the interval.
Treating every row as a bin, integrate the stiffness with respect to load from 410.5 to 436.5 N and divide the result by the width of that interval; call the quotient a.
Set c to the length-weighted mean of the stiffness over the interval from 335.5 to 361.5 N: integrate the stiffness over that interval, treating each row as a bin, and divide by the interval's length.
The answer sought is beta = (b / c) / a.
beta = 0.110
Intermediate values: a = 10.3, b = 8.7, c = 7.7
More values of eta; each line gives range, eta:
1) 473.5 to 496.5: 9.1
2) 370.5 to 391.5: 8.6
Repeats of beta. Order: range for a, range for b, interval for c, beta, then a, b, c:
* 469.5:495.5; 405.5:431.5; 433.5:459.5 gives 0.107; 9.3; 10.1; 10.2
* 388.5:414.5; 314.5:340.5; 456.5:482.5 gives 0.078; 9.3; 7.3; 10.0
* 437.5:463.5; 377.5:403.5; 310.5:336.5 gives 0.120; 10.1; 8.9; 7.3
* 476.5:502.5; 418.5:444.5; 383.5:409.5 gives 0.128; 8.8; 10.2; 9.1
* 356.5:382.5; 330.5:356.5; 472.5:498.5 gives 0.104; 8.1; 7.6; 9.0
